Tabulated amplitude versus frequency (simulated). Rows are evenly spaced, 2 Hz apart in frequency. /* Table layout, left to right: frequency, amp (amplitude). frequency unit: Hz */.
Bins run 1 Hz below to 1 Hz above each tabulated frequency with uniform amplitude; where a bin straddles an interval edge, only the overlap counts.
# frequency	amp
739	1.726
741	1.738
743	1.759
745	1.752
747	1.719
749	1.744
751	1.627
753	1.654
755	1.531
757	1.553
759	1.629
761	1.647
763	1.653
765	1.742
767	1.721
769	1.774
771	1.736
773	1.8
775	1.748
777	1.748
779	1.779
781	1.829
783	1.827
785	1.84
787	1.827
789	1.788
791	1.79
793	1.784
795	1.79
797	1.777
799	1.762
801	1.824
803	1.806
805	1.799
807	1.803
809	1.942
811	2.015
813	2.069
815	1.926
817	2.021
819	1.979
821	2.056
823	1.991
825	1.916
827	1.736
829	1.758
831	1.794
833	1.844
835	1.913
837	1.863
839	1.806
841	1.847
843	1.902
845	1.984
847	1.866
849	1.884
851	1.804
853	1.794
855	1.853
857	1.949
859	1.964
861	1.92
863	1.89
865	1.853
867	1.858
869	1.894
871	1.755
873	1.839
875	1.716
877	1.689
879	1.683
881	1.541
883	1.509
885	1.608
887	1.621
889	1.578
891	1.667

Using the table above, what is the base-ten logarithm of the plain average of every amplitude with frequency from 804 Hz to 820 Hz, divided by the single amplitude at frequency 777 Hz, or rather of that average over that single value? 0.05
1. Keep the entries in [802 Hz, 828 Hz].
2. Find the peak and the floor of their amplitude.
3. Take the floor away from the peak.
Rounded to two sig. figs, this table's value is 0.33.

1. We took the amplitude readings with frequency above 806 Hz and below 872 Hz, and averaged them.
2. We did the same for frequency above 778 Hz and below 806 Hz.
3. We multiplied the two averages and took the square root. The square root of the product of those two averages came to 1.85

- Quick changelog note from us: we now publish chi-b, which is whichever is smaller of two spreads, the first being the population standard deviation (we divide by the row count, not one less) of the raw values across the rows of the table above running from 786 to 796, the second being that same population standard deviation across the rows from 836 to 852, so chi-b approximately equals 0.016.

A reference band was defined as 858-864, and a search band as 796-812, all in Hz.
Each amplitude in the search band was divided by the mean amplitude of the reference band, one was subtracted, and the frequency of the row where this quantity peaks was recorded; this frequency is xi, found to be 811 Hz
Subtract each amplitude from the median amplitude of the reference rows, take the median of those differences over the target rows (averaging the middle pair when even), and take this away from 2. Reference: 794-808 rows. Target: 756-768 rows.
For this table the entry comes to 1.85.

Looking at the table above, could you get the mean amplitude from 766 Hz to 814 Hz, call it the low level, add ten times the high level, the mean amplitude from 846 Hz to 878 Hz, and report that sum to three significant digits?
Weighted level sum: 20.3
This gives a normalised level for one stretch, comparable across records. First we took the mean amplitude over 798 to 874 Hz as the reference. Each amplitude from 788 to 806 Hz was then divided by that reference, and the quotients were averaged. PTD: 0.95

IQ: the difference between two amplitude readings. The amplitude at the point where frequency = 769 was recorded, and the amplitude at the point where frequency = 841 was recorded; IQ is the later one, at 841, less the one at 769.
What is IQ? 0.07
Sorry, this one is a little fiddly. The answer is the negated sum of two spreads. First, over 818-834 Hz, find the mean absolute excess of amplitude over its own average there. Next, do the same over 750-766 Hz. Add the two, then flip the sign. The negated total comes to -0.15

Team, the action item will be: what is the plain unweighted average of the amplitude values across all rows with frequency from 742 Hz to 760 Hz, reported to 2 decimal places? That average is 1.66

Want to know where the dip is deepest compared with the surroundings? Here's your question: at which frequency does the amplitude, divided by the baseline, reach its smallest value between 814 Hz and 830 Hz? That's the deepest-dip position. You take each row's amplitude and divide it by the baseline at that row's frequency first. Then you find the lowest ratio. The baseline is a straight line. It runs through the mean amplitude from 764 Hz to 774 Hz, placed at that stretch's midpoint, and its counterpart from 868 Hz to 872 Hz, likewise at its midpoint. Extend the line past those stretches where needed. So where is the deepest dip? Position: 827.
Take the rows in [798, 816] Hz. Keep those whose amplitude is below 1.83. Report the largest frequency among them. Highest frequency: 807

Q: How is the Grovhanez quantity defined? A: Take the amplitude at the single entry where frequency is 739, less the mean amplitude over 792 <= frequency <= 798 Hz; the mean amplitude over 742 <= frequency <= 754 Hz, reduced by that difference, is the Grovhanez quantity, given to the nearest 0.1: 1.8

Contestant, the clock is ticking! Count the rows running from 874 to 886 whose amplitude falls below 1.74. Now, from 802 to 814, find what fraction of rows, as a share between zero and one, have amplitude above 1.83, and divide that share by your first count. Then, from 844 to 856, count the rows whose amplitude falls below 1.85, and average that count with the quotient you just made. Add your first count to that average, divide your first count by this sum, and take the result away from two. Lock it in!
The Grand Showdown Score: 1.15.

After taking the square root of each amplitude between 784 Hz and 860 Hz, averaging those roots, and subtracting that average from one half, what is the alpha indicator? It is -0.87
